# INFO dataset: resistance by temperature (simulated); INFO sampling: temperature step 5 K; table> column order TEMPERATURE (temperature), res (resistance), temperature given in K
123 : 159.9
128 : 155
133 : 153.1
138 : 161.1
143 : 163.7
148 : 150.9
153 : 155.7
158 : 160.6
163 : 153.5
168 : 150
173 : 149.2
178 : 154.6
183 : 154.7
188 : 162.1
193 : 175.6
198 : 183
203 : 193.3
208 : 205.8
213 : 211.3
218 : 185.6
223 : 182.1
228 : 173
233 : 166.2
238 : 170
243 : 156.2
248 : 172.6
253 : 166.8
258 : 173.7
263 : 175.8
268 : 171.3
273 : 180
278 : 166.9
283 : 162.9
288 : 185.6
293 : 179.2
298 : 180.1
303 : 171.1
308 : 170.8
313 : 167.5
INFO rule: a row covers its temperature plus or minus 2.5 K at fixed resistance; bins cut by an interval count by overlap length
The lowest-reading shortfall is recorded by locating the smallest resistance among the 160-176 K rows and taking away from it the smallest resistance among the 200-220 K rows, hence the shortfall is -36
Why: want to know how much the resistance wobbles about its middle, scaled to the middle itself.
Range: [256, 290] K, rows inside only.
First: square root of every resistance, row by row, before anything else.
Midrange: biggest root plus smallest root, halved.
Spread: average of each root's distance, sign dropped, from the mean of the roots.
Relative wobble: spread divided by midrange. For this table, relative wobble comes 0.017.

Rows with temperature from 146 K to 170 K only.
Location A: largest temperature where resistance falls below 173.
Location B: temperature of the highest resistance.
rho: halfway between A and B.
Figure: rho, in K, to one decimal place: 163.0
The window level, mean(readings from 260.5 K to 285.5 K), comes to 171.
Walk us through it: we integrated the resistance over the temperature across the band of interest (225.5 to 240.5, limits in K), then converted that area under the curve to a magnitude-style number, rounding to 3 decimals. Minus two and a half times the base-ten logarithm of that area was -8.515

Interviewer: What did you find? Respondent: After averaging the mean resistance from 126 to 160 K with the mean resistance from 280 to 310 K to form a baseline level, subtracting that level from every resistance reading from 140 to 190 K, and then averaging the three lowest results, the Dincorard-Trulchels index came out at -16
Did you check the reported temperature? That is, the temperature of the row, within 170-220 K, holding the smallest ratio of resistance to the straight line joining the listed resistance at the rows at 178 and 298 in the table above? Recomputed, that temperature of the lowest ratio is 173 K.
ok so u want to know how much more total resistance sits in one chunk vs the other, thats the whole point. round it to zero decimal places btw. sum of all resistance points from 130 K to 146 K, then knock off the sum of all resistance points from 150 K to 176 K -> -291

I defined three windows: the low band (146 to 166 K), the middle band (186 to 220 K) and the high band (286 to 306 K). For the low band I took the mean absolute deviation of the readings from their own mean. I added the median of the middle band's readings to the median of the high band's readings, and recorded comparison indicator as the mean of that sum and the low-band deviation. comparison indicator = 184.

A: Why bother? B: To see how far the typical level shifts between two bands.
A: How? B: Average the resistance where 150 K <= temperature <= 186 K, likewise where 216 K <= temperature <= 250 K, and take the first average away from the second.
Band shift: 18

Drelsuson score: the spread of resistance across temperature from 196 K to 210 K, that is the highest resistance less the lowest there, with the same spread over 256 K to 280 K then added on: 36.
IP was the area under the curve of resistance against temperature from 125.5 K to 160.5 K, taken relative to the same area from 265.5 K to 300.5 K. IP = 0.90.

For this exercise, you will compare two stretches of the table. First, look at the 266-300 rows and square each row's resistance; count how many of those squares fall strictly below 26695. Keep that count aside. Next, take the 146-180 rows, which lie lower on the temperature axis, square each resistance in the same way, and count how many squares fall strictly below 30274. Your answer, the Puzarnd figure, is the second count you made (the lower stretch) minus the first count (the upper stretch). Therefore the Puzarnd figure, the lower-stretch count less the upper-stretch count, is 6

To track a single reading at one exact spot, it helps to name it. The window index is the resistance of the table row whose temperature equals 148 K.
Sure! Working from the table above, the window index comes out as 150.9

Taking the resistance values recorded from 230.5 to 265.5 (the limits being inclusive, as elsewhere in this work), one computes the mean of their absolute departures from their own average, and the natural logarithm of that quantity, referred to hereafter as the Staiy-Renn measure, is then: 1.58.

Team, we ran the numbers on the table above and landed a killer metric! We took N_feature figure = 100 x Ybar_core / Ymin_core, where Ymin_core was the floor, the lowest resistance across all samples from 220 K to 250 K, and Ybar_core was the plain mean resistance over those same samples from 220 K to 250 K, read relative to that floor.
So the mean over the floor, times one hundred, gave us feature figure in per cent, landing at 109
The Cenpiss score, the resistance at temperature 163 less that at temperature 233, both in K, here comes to -13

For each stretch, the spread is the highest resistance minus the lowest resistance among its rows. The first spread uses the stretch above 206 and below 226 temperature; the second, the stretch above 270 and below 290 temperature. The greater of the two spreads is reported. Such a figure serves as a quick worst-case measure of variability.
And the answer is 29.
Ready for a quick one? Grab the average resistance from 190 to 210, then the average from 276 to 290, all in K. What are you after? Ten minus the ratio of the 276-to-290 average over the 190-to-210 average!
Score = 9.09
